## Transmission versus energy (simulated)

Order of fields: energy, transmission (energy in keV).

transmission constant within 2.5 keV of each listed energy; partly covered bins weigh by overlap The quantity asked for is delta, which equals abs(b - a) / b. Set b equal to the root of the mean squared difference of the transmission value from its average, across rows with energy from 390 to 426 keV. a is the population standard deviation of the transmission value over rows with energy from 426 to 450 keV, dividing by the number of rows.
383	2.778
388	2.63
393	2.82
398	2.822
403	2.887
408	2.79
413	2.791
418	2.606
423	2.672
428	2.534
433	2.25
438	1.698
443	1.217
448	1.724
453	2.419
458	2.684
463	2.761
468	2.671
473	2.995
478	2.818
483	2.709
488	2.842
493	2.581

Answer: 4.1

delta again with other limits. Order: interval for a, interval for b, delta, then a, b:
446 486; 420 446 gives 0.3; 0.4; 0.54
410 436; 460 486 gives 0.6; 0.2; 0.11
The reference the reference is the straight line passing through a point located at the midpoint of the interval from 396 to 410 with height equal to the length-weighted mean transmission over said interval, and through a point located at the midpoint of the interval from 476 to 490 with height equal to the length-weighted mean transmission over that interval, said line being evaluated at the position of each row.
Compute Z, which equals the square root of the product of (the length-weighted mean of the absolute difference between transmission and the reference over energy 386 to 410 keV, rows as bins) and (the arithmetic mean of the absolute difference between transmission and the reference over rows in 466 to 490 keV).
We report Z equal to 0.1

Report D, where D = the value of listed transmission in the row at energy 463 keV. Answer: 2.761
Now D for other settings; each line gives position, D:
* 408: 2.79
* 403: 2.887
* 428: 2.534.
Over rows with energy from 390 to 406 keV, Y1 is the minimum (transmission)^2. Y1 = 8.0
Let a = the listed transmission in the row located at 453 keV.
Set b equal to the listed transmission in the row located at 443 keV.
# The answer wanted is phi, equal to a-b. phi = 1.2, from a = 2.419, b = 1.217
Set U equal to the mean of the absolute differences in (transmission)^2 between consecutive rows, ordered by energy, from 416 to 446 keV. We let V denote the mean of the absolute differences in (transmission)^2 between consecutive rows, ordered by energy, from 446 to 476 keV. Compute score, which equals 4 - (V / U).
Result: 2.8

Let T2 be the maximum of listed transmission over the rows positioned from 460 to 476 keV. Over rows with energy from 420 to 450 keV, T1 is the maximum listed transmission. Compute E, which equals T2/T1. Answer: 1.12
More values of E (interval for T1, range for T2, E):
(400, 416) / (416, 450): 0.93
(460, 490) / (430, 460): 0.90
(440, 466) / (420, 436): 0.97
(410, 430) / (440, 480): 1.07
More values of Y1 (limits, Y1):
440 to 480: 1.5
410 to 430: 6.4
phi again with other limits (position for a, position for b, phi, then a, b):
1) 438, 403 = -1.2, 1.698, 2.887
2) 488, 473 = -0.2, 2.842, 2.995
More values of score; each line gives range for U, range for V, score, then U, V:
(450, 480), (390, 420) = 3.6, 1.03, 0.4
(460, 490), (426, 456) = 2.0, 0.94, 1.9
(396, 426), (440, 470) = 1.1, 0.45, 1.3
